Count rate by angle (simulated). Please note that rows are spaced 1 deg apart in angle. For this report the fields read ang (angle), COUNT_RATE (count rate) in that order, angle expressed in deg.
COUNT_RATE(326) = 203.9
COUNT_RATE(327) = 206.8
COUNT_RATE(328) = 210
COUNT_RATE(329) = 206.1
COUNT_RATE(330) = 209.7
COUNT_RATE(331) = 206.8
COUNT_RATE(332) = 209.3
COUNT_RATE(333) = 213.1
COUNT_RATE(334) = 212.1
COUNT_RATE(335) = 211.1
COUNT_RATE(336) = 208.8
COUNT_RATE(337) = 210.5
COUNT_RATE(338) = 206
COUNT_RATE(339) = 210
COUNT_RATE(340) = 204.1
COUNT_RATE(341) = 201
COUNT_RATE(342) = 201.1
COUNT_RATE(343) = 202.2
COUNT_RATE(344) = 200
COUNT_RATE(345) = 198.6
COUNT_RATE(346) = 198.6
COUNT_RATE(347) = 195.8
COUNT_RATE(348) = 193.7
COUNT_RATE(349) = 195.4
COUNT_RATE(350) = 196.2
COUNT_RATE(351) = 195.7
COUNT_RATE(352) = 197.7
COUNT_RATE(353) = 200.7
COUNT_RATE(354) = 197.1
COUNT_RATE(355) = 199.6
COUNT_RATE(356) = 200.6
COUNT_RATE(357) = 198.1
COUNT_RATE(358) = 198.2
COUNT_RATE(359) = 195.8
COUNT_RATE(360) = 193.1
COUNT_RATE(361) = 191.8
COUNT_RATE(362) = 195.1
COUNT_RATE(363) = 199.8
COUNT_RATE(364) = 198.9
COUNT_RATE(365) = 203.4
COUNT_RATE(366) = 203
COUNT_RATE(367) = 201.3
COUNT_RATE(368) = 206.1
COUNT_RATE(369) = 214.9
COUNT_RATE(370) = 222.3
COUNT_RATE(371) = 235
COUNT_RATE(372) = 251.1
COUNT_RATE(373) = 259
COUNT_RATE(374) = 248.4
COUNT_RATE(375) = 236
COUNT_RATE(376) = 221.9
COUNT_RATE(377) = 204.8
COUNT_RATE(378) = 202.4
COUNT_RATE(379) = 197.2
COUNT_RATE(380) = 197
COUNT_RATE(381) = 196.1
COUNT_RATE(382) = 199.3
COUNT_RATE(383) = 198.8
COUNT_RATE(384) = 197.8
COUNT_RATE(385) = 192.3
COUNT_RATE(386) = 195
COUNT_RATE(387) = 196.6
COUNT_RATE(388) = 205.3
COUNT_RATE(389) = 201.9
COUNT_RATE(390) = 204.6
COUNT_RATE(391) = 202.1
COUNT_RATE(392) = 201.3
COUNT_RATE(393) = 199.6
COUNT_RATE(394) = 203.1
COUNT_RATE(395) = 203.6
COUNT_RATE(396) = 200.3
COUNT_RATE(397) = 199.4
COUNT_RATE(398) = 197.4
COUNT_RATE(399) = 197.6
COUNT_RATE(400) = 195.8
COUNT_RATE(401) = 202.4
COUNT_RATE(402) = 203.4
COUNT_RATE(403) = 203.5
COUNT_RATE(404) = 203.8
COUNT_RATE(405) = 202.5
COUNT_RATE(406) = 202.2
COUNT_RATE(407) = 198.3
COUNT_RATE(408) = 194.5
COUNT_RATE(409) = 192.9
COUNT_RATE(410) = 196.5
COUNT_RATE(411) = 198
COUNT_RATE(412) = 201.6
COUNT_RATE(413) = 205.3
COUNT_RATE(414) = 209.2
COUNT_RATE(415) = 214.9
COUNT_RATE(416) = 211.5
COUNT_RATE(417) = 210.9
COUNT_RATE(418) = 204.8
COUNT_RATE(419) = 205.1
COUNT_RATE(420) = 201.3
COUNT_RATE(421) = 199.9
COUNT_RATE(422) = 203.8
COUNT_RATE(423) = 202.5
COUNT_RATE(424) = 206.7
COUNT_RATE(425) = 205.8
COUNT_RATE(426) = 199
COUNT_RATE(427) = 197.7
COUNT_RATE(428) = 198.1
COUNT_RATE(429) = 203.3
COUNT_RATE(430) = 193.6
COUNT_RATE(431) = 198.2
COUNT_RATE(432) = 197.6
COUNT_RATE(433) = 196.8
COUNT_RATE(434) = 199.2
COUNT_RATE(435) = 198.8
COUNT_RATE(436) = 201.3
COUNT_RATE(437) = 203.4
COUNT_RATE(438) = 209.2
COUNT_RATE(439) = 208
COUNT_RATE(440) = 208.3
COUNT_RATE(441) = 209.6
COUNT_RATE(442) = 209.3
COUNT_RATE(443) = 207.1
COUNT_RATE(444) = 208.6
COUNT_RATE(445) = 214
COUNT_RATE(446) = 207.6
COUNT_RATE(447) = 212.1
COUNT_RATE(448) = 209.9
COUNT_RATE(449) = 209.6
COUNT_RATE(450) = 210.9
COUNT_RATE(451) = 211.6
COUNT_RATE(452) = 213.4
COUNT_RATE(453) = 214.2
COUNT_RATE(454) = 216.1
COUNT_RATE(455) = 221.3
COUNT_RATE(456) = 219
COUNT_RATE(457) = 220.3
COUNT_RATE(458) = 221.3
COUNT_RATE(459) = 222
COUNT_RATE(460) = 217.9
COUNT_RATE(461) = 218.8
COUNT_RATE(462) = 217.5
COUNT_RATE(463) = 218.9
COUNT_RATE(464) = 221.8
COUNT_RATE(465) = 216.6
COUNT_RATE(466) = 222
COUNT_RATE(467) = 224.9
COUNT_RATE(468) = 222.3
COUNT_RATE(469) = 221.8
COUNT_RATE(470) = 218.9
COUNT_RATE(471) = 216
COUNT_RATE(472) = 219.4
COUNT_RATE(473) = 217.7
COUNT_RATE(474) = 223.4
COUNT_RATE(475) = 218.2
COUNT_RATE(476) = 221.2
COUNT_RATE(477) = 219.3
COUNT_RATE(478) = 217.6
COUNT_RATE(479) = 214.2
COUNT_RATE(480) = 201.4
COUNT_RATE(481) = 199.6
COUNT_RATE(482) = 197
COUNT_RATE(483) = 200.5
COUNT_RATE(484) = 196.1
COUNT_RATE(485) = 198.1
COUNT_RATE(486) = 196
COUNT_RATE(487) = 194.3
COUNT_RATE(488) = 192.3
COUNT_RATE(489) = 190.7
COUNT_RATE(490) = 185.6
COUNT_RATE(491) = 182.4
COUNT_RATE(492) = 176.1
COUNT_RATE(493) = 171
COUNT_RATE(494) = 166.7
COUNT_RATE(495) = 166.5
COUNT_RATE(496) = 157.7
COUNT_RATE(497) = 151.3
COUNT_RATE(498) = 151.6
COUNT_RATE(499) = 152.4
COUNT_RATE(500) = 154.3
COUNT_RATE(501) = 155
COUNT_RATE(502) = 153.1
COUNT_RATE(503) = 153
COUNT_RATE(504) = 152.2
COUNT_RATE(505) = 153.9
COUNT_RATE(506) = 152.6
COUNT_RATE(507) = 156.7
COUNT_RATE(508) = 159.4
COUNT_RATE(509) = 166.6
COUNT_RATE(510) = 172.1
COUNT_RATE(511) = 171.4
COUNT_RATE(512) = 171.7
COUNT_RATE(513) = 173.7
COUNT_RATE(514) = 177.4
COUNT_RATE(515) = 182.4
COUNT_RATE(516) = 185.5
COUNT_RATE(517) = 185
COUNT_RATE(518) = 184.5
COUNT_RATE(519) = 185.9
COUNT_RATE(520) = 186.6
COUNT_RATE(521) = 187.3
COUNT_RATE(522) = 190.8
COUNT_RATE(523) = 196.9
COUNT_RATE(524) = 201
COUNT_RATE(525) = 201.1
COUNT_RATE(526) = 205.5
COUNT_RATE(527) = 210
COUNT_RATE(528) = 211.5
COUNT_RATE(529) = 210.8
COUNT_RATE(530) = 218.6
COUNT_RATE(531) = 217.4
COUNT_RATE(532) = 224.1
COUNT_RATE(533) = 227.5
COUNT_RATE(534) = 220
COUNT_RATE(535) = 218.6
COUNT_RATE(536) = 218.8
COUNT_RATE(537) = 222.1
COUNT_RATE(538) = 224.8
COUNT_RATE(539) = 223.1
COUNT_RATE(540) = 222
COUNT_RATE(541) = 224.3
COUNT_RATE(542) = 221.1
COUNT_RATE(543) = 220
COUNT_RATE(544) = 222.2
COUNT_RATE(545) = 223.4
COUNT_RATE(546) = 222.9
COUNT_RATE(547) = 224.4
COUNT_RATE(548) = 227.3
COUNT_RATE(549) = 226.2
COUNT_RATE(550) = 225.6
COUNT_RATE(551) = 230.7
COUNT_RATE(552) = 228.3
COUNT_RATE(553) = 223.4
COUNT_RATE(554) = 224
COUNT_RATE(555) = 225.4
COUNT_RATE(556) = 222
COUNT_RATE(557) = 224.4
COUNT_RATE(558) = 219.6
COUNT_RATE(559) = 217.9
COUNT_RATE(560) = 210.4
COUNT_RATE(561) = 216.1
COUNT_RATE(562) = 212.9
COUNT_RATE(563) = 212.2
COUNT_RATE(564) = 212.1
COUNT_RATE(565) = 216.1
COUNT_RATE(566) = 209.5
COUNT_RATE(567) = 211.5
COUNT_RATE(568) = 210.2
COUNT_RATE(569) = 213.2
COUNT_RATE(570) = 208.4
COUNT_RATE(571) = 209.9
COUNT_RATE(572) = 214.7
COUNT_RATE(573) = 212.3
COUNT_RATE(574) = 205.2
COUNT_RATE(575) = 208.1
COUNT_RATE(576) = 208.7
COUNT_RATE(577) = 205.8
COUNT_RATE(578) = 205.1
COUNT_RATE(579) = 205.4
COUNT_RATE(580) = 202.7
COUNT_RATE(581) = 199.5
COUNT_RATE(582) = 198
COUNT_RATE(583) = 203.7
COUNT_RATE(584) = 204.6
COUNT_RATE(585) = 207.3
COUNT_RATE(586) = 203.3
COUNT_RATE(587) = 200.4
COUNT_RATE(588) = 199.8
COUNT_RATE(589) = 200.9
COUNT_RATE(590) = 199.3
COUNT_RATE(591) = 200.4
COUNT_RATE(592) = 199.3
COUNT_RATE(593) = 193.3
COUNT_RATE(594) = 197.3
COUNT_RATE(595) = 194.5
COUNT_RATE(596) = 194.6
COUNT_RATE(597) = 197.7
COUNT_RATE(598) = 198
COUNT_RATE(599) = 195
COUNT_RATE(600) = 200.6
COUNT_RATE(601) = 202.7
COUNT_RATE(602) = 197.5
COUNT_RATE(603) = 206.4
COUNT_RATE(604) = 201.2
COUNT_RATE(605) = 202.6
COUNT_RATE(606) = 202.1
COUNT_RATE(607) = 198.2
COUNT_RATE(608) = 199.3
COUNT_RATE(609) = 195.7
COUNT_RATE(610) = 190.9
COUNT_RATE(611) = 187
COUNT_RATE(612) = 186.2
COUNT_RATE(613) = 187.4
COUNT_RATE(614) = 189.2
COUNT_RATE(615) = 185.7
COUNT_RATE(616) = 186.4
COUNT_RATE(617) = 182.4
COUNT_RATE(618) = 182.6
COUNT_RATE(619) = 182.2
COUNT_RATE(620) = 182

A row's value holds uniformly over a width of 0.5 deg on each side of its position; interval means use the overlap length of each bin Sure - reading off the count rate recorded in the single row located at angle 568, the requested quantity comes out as 210.2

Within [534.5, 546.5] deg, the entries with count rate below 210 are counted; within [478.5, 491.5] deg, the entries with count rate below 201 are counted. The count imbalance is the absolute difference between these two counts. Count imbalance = 11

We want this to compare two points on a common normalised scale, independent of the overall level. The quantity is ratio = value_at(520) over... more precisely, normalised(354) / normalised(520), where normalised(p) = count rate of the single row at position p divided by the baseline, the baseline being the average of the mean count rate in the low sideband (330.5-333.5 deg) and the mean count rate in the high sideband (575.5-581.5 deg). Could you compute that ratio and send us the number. 1.06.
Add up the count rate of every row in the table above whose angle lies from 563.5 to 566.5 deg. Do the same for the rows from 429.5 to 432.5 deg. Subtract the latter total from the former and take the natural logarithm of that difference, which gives 3.9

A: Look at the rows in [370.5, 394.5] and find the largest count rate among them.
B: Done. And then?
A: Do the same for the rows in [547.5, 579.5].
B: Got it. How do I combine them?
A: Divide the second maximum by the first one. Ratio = 0.89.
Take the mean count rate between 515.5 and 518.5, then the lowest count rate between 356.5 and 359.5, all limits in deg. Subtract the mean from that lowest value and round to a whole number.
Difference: 11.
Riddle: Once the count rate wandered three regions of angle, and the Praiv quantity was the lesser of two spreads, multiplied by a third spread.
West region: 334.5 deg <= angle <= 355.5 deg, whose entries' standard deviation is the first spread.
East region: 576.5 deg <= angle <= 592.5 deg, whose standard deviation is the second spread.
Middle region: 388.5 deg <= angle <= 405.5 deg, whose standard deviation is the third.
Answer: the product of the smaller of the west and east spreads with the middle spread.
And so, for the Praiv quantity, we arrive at 7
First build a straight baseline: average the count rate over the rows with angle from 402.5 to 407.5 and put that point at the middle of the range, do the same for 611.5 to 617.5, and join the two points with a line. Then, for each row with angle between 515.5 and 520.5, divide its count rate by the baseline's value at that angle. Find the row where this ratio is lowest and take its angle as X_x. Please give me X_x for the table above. 518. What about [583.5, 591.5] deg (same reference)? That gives 590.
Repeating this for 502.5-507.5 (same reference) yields 504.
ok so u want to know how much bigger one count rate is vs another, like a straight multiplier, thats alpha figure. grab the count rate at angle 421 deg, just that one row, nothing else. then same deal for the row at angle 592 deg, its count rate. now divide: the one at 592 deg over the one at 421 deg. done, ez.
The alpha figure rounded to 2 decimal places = 1.00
